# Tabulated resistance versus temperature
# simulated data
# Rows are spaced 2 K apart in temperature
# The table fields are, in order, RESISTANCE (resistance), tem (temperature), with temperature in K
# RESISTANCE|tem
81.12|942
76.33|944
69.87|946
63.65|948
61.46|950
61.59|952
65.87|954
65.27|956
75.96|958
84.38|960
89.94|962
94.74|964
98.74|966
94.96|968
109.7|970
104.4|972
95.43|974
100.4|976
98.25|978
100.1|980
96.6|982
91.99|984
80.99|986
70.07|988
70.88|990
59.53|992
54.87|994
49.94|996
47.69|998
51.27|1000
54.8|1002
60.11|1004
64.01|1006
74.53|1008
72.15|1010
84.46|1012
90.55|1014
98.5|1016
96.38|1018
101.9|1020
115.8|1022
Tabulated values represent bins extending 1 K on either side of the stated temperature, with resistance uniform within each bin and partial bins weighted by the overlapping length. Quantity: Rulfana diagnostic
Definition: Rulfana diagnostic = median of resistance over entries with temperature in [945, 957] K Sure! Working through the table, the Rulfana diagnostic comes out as 64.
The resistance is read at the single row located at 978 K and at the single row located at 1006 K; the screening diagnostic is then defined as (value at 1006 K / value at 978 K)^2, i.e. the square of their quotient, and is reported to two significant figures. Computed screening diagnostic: 0.42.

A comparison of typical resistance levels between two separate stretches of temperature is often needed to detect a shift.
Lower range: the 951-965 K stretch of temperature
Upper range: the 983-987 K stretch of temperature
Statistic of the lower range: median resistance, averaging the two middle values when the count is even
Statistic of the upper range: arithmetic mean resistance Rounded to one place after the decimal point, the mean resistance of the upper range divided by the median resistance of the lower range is 1.1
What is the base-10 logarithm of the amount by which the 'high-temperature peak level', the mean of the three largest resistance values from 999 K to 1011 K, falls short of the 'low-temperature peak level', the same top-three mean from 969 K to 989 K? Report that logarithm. 1.54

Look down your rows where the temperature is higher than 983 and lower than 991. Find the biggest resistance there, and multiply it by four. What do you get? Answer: 368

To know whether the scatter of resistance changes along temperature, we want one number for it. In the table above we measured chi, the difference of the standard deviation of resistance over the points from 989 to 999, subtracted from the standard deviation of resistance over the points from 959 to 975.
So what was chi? -1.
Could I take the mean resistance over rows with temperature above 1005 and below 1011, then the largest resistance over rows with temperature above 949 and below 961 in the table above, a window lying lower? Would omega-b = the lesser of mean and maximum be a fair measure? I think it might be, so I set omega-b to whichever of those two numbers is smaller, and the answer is 70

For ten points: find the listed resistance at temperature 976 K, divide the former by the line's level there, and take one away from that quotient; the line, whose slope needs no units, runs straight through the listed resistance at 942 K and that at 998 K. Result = 0.65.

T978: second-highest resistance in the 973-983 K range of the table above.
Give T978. 100.1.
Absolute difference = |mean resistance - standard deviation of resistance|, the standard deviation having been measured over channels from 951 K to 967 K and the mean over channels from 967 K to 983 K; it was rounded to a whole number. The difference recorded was 86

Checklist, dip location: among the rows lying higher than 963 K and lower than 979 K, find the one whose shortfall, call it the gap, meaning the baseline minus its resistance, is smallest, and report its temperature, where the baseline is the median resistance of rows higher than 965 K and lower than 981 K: 970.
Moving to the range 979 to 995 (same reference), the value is 980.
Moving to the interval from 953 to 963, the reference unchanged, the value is 962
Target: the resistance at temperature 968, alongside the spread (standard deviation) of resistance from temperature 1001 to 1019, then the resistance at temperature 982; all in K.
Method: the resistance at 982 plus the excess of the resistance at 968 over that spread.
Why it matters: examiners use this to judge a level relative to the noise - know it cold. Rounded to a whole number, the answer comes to 176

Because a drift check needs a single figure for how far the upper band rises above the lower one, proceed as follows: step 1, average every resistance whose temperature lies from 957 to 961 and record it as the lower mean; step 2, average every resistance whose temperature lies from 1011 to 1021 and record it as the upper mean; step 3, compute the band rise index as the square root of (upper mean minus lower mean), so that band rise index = 3.8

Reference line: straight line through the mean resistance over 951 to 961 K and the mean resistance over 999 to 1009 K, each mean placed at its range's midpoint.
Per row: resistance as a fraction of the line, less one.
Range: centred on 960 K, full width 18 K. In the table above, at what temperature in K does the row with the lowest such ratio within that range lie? 952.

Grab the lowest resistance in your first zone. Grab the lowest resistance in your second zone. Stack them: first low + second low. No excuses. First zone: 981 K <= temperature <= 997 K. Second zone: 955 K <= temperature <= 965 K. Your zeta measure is 115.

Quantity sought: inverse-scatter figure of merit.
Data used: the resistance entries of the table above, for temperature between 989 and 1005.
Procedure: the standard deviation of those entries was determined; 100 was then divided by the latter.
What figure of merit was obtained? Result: 14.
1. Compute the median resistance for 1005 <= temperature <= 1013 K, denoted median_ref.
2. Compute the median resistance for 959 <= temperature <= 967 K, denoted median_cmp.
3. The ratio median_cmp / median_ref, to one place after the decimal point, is 1.3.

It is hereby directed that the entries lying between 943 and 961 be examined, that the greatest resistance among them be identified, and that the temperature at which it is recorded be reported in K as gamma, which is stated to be 960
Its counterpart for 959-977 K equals 970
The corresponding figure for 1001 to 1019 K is 1016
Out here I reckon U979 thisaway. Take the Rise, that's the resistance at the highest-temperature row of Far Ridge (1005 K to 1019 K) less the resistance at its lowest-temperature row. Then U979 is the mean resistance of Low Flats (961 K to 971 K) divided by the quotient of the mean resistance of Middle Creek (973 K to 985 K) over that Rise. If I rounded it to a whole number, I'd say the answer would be 33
